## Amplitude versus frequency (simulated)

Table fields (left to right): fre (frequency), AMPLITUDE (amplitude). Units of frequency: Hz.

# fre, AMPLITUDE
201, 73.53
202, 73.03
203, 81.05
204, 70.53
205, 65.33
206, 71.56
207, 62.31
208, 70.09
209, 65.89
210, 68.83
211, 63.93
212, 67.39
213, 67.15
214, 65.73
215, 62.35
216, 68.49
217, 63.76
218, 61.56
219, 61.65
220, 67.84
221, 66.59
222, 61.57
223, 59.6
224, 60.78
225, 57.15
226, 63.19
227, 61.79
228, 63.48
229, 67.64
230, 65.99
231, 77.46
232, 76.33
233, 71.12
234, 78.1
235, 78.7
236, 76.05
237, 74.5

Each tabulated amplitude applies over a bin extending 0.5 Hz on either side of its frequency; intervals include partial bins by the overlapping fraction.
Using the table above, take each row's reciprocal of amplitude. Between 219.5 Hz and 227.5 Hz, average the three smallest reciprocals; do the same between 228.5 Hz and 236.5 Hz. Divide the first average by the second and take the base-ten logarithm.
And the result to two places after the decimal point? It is 0.07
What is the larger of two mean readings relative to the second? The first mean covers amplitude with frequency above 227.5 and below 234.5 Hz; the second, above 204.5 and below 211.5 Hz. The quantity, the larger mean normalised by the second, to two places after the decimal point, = 1.07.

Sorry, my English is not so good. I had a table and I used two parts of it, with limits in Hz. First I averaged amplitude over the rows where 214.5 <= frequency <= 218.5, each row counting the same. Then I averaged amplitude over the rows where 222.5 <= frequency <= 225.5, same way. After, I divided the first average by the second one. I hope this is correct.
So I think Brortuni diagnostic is 1.08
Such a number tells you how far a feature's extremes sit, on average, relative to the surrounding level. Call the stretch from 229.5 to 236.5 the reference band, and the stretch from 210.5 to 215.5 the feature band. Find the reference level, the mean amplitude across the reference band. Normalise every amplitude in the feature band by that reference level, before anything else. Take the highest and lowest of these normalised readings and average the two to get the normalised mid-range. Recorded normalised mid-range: 0.867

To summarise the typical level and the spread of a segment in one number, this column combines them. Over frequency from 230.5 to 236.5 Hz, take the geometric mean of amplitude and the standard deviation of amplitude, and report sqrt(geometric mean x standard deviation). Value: 14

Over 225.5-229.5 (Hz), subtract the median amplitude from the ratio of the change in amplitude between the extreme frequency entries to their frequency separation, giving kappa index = -61.9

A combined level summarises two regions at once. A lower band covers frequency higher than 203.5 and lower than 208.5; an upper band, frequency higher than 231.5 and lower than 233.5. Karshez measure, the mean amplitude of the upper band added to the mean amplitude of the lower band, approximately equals 142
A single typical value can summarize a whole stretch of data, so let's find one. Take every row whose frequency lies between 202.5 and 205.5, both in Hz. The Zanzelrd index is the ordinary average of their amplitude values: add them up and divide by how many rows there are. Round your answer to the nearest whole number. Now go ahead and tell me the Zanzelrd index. 72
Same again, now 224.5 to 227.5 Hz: 61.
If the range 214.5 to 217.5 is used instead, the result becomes 65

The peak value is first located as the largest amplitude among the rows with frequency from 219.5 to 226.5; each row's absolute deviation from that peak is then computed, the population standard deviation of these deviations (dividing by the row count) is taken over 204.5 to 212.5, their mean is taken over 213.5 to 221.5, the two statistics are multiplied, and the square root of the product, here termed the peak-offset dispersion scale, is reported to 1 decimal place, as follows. 2.2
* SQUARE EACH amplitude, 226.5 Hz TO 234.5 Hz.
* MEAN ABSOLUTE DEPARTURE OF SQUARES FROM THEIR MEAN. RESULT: 776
